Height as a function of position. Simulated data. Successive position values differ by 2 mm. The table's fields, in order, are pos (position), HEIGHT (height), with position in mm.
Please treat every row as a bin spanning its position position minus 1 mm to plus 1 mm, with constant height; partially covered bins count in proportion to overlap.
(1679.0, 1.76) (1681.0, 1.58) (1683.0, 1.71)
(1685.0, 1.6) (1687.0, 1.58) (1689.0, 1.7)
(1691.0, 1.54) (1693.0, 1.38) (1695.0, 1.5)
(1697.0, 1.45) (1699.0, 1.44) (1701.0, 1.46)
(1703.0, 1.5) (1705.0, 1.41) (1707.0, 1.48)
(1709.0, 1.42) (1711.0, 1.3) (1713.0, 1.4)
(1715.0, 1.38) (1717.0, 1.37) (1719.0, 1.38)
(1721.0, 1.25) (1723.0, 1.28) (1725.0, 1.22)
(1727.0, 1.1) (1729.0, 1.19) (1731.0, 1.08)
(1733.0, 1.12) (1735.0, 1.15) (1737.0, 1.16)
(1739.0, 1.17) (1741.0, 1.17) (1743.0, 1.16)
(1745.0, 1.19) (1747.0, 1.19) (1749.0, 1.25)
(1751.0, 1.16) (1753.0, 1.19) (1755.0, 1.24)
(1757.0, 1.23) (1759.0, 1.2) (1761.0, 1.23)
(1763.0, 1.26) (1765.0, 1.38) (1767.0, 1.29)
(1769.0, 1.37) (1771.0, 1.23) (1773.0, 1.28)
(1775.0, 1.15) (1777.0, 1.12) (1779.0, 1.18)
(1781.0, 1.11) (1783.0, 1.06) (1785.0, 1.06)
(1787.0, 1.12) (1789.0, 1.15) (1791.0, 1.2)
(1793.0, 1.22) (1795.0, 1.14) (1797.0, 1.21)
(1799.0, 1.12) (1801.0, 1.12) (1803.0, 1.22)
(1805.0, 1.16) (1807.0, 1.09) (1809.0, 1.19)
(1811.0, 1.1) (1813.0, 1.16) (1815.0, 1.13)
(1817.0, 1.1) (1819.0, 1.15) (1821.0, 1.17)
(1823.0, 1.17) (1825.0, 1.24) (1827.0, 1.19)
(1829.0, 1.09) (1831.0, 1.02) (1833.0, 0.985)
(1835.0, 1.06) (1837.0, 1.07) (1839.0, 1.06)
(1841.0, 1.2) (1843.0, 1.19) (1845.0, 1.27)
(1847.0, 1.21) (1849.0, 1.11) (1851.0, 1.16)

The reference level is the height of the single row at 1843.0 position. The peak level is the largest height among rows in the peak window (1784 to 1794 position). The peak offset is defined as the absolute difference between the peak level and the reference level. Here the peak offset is 0.03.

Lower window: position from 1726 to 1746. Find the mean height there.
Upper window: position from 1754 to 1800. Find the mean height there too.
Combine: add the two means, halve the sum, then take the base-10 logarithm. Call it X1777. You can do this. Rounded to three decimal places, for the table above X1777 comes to 0.069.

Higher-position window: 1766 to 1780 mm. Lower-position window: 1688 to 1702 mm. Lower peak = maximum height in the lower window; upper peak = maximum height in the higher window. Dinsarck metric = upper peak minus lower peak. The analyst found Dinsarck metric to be -0.33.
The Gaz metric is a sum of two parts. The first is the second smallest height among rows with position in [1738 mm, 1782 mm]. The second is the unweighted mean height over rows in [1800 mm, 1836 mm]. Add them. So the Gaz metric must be 2.25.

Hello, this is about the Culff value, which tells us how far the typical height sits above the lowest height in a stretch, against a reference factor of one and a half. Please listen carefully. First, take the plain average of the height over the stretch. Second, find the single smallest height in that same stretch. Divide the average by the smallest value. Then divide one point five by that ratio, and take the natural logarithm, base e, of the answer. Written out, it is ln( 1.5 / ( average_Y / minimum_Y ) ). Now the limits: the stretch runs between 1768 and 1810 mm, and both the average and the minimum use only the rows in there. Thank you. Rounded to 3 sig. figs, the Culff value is 0.310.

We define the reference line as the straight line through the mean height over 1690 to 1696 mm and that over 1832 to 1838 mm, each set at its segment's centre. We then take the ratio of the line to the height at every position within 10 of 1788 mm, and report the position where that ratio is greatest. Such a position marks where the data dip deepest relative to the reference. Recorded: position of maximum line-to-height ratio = 1783.0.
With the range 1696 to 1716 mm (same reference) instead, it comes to 1711.0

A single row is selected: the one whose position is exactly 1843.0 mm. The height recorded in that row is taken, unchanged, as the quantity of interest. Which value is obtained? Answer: 1.19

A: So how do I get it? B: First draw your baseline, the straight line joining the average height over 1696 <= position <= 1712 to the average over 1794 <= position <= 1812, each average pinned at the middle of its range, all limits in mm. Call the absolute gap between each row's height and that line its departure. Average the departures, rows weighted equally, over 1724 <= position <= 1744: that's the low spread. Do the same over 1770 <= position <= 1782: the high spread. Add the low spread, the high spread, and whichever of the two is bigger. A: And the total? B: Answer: 0.45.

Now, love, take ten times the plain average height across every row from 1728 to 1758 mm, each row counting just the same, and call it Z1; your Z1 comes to 11.8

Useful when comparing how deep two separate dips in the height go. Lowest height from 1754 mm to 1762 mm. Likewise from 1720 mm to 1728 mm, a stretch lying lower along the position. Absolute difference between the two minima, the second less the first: 0.10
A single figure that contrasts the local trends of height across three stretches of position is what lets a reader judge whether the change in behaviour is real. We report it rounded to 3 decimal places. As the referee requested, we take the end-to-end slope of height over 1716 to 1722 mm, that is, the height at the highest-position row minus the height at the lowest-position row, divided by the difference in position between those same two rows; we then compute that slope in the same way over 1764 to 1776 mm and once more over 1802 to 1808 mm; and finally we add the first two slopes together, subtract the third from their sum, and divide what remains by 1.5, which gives -0.014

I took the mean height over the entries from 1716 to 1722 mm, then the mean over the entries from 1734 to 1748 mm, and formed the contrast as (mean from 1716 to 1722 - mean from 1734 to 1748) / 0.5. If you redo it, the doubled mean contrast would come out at 0.33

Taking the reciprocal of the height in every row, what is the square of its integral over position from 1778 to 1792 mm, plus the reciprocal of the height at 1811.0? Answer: 156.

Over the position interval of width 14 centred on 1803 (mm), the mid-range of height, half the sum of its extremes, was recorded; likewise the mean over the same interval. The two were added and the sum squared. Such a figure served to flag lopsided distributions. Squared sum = 5.4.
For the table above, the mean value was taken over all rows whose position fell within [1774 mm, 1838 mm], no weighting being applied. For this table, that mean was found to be 1.13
